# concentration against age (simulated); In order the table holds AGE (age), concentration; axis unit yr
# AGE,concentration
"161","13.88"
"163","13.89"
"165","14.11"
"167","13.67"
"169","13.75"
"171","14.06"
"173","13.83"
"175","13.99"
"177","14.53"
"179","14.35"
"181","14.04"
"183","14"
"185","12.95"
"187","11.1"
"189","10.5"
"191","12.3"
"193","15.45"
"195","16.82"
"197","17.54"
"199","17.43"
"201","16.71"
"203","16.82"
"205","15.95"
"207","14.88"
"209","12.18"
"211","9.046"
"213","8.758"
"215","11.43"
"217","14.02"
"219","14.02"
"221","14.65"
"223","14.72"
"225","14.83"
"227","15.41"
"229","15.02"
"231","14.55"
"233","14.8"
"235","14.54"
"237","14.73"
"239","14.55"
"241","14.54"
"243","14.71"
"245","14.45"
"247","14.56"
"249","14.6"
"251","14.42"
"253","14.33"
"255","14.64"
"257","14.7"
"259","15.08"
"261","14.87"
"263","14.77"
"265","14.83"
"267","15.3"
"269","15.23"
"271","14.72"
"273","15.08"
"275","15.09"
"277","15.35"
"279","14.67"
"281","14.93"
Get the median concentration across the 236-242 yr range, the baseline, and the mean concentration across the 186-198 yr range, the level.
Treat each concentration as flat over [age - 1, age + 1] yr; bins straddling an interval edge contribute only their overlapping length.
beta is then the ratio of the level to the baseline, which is 0.96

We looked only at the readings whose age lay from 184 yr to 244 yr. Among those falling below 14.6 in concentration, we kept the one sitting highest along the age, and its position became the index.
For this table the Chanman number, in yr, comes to 241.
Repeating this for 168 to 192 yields 191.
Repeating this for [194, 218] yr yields 217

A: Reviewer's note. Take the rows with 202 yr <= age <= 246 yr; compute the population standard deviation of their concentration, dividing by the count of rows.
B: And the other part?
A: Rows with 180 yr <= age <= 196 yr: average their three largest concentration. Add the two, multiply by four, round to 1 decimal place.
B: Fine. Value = 69.5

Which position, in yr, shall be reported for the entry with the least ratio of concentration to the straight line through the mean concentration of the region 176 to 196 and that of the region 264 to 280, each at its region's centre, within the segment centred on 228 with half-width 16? 213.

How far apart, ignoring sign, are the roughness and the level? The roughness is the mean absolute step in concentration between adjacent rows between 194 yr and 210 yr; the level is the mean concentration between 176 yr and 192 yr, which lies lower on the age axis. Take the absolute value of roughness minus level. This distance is 12.1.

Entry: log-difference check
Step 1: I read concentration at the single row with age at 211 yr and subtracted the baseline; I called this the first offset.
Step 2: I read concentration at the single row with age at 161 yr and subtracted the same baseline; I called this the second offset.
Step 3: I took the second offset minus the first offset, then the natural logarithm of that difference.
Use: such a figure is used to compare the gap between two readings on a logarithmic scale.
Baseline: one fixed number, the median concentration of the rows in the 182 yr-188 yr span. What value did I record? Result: 1.6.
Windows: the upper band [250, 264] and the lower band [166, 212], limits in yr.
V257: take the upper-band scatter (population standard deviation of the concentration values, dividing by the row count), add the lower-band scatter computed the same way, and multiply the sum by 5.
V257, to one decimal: 12.0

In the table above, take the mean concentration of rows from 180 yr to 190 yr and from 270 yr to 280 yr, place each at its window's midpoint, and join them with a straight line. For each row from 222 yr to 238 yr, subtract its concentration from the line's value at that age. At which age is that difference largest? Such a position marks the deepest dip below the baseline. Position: 235 yr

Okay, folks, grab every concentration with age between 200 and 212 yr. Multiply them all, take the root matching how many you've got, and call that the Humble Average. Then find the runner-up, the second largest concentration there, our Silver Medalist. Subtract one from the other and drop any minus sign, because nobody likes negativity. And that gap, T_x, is 2.8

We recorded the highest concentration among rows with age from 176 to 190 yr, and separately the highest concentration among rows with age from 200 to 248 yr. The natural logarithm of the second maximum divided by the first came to 0.15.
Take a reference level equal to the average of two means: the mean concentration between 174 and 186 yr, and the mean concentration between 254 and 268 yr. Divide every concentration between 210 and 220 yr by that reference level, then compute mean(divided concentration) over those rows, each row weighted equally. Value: 0.79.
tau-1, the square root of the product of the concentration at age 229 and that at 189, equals 12.6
